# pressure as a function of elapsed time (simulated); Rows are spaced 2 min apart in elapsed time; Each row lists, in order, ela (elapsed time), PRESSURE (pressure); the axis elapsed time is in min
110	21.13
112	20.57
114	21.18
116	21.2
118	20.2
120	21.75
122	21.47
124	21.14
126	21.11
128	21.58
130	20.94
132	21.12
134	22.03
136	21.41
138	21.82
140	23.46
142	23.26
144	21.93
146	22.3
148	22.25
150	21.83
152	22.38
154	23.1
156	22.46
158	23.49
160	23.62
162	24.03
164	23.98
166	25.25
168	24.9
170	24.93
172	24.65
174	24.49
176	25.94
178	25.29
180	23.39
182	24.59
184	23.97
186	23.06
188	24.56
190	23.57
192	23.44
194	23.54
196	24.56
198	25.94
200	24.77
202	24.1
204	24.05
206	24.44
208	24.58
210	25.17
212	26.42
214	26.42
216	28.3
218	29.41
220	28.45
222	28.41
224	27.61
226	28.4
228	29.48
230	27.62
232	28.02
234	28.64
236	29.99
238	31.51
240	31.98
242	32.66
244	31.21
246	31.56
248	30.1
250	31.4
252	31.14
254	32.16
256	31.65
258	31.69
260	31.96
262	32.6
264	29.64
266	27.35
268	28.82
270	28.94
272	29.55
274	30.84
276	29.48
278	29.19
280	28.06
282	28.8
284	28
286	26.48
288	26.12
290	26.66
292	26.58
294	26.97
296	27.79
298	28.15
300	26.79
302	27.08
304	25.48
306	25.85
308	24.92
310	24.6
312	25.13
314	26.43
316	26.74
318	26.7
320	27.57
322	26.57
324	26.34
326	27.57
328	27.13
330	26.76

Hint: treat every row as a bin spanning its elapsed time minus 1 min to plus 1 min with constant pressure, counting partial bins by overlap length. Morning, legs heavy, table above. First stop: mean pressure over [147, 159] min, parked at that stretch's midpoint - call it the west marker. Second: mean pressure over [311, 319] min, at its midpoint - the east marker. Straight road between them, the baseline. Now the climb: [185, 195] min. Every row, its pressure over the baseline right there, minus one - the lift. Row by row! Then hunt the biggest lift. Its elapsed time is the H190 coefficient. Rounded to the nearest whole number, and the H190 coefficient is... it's 188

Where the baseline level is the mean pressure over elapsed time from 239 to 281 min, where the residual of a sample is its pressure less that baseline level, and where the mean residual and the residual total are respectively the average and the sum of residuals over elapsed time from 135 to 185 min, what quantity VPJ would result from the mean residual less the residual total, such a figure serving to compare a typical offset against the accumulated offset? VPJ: 169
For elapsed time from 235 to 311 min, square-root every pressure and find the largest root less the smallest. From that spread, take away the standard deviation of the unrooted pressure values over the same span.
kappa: -1.6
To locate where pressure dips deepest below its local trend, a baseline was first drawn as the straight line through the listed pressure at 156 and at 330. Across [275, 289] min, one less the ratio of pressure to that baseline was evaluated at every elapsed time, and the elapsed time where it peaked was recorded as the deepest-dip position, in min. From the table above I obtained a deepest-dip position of 288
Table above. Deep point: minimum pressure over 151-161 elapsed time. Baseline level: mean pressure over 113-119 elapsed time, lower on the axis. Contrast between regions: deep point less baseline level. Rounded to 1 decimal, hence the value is 1.5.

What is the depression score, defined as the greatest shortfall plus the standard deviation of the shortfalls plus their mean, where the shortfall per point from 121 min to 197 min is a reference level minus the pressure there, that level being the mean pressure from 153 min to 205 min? 5.7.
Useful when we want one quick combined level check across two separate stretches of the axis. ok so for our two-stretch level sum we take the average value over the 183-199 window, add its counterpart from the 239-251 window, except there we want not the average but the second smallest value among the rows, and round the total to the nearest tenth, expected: 55.3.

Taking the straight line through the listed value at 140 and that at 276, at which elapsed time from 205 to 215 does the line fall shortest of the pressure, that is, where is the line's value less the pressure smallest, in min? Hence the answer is 212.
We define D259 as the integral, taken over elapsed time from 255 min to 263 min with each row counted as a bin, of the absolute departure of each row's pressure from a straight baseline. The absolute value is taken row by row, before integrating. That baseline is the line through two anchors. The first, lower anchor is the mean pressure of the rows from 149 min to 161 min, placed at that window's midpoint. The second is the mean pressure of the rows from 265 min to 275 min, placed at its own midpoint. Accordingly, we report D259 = 28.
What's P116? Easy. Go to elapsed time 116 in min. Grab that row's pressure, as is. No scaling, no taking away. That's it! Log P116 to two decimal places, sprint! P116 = 21.20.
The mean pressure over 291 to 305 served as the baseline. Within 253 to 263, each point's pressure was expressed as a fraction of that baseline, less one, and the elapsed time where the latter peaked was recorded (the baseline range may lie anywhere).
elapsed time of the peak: 262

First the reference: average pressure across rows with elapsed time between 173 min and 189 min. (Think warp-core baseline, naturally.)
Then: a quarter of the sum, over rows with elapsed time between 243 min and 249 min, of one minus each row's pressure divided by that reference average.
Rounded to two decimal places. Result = -0.20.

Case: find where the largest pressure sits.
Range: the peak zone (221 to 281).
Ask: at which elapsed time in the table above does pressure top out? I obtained 242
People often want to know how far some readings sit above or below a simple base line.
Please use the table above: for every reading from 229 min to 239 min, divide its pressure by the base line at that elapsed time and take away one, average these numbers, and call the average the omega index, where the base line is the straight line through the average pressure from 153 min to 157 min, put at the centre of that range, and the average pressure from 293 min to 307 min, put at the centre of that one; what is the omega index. 0.17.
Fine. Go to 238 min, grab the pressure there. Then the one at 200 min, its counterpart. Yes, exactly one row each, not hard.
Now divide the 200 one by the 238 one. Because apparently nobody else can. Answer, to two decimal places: 0.79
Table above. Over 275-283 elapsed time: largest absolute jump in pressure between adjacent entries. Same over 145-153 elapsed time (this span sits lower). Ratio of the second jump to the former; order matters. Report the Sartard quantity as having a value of 0.5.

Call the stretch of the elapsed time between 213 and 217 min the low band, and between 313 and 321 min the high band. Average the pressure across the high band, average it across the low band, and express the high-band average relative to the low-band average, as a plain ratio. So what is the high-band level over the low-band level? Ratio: 1.0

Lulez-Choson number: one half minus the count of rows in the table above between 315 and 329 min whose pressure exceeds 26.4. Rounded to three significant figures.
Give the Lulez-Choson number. -5.50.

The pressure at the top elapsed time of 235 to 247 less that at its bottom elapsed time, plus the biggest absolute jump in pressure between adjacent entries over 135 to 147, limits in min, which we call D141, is 3.2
